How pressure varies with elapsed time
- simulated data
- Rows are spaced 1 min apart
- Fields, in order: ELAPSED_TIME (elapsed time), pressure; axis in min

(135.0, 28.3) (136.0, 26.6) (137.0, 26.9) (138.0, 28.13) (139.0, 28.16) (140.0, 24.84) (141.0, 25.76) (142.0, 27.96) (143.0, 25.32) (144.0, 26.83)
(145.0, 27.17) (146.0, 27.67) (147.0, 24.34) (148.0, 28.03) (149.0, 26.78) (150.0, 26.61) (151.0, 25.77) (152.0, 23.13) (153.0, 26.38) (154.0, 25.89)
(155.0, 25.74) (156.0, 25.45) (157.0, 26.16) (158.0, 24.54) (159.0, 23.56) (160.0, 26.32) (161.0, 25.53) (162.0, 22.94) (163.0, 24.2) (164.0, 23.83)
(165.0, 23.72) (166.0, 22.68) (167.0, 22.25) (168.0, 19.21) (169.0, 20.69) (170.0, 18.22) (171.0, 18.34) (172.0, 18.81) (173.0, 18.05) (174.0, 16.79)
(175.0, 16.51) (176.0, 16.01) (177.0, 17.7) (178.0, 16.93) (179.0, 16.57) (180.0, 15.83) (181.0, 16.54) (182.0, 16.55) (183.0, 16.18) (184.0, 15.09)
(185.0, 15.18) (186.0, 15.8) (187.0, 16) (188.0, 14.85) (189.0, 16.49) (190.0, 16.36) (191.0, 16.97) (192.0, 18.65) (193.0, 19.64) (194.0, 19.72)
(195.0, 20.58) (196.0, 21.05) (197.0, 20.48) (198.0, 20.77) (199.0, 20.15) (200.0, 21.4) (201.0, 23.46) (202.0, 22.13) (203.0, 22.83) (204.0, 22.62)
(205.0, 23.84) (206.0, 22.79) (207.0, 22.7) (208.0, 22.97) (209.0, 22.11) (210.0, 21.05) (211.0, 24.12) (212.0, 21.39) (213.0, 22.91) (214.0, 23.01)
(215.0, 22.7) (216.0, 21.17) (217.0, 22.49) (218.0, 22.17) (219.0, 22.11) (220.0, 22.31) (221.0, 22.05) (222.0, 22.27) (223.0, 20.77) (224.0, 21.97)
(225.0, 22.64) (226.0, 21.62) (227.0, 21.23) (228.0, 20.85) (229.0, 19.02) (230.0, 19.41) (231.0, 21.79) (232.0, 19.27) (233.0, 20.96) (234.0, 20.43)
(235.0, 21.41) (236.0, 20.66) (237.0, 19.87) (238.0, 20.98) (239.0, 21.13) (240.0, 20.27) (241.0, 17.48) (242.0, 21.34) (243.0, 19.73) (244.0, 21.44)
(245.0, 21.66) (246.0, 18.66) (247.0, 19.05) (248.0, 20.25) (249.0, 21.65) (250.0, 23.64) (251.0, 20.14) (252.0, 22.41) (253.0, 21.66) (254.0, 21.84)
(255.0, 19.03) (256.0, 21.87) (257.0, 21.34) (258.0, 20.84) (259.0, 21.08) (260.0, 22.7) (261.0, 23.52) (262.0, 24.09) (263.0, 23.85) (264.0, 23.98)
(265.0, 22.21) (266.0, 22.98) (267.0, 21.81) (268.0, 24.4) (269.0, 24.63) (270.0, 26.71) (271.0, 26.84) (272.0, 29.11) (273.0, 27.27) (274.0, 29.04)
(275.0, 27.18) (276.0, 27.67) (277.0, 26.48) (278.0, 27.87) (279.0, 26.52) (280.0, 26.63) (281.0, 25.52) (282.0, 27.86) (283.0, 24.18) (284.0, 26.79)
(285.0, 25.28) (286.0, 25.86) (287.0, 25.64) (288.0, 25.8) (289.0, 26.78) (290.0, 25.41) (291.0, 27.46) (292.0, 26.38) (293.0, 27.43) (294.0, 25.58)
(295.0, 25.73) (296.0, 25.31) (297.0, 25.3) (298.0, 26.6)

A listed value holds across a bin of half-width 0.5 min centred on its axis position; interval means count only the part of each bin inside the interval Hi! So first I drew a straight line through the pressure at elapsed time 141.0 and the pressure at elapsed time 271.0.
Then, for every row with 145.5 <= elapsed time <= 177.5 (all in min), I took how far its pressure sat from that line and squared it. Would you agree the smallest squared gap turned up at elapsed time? 154.0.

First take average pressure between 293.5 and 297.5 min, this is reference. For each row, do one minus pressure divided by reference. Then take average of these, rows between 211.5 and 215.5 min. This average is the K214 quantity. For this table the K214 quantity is 0.12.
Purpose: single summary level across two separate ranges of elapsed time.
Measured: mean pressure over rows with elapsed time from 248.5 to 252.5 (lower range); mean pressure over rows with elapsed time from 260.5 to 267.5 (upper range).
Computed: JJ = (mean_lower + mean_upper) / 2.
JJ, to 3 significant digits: 22.6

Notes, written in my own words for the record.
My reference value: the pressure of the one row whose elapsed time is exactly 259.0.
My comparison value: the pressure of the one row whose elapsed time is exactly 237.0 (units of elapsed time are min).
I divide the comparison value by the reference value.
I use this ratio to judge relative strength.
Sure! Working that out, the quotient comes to 0.94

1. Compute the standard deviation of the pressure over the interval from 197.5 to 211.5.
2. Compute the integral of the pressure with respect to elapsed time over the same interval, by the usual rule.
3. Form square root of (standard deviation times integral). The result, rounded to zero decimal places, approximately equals 19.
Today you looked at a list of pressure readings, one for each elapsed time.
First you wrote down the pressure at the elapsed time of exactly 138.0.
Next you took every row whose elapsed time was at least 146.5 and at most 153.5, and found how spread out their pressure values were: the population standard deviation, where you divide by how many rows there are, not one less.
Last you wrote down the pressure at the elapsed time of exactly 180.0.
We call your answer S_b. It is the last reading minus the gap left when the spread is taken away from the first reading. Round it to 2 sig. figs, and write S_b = -11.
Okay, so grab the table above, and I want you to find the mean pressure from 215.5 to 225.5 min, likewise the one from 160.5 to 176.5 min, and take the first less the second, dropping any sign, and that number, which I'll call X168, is 1.5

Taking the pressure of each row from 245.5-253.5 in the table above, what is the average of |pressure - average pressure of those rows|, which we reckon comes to 1.41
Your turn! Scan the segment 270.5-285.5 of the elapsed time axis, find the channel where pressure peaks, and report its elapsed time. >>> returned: 272.0 min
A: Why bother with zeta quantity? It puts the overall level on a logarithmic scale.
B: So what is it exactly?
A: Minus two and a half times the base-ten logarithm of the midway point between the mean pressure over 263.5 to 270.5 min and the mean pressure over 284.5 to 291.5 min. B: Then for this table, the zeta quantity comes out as -3.49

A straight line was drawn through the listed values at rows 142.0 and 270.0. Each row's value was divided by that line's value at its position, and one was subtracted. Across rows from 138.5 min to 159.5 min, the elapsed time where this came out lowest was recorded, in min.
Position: 152.0 min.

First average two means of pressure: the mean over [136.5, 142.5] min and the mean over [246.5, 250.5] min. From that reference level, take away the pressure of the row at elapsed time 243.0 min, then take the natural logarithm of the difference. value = 1.46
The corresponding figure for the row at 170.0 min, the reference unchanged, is 1.76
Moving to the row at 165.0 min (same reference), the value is -1.10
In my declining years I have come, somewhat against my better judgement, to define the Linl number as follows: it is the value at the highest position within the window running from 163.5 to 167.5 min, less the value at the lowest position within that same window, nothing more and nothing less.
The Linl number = -1.6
